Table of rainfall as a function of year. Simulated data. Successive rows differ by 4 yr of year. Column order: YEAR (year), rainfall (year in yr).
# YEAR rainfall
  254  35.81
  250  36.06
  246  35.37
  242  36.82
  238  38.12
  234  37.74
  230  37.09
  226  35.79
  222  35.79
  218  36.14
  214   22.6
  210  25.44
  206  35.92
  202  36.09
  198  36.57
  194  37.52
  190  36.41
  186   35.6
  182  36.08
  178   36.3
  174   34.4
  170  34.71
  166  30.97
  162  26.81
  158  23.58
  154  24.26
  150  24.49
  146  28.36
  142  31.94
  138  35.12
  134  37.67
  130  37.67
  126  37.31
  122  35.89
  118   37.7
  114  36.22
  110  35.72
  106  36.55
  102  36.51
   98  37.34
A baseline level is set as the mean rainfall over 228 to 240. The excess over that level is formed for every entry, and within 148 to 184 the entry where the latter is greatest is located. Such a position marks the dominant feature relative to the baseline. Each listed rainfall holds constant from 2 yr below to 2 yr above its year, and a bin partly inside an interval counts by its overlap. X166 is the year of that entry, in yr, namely 178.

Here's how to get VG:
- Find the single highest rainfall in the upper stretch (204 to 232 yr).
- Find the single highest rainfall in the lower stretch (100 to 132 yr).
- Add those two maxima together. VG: 74.8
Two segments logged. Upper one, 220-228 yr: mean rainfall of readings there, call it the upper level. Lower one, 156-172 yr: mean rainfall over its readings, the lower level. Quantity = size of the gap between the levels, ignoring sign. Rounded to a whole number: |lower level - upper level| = 7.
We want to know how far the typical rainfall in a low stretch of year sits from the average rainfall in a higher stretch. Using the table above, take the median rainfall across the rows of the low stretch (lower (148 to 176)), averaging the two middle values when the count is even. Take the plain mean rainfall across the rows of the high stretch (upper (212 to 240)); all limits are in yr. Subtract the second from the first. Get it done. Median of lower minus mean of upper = -8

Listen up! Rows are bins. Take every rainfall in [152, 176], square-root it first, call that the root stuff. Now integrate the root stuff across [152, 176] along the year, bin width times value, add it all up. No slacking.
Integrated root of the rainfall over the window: 129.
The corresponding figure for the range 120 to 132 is 73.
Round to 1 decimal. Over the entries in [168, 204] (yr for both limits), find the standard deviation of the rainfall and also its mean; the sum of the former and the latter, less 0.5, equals 36.4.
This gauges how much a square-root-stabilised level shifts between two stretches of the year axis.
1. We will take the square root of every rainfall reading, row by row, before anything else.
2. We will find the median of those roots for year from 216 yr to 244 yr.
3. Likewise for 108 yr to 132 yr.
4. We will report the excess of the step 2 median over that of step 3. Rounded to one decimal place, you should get 0.0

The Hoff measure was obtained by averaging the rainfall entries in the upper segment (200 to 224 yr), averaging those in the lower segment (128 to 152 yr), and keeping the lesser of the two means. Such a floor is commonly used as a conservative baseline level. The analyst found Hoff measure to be 32.0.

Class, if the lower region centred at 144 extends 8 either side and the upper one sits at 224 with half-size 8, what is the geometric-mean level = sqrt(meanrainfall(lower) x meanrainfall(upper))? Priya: 32.9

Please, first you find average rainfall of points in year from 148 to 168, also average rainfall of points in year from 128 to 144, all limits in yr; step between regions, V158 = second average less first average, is 10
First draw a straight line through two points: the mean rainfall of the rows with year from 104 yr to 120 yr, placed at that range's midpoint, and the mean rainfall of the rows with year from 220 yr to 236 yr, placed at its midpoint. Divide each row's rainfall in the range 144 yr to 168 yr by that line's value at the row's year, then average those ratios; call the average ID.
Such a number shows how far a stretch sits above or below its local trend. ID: 0.72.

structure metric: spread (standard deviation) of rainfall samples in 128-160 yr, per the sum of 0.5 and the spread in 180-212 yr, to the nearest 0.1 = 1.4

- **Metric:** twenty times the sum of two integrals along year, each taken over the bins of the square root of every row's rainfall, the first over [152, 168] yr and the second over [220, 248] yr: 5033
